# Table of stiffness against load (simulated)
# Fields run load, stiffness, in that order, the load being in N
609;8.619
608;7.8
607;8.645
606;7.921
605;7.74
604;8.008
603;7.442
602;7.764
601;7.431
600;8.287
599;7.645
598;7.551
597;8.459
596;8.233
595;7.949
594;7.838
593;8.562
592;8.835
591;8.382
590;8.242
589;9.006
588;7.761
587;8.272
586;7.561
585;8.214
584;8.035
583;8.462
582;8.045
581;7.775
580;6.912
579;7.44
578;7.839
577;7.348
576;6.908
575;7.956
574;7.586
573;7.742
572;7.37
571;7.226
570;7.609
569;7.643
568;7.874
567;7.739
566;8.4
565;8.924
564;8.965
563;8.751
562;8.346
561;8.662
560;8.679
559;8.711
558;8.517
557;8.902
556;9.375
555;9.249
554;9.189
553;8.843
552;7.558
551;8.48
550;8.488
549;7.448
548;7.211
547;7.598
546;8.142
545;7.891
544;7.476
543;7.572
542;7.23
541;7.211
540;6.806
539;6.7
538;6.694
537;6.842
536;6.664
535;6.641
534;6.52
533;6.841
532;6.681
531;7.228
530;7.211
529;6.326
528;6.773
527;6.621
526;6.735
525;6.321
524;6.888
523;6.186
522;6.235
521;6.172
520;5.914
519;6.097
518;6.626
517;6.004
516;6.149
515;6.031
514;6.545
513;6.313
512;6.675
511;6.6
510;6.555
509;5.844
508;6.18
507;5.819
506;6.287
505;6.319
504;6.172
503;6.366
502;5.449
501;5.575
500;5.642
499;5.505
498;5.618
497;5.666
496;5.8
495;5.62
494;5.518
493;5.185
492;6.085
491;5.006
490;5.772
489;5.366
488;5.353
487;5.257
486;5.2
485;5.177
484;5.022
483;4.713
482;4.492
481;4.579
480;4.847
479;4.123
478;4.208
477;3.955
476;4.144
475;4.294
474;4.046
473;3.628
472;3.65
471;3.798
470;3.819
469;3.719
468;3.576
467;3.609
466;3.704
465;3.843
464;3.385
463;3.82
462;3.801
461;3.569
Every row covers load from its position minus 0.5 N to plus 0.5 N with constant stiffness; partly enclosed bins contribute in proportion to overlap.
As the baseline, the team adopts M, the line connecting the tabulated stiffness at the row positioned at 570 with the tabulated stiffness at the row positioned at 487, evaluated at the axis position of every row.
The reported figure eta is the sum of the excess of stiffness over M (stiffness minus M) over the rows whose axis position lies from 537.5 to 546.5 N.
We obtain 4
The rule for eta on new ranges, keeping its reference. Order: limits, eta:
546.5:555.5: 10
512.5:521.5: 1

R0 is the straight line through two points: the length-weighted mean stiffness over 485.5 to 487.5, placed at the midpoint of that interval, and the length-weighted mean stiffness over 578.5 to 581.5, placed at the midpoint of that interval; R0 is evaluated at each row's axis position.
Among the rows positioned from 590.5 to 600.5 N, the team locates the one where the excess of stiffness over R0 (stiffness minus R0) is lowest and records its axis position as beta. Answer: 598 N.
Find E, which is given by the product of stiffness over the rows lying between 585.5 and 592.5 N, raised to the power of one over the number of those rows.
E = 8.3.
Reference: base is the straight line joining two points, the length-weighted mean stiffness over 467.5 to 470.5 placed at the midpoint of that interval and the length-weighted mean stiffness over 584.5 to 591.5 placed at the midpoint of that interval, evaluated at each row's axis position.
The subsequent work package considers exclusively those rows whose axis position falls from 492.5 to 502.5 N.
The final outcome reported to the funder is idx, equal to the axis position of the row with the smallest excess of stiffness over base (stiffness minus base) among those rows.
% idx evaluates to 502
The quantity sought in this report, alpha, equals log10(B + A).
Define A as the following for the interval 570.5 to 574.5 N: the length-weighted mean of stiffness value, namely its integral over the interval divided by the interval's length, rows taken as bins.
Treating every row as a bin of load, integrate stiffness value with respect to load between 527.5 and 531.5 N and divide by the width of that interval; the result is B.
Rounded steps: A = 7.5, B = 7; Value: 1.16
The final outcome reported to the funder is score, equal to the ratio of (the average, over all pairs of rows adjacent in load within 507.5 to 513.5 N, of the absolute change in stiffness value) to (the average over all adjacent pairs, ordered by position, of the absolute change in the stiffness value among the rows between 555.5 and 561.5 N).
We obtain 1.4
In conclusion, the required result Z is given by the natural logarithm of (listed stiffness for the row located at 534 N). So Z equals 1.87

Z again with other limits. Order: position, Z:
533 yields 1.92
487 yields 1.66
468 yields 1.27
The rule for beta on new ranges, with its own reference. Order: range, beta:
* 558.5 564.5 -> 562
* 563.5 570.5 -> 570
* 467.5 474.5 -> 473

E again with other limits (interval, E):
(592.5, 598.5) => 8.1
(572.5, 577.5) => 7.5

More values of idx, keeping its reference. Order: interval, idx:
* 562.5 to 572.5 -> 571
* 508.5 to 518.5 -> 517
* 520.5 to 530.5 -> 529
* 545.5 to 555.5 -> 548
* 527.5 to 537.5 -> 529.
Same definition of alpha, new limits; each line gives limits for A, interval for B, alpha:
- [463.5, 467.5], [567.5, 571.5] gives 1.05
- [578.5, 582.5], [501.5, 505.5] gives 1.13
